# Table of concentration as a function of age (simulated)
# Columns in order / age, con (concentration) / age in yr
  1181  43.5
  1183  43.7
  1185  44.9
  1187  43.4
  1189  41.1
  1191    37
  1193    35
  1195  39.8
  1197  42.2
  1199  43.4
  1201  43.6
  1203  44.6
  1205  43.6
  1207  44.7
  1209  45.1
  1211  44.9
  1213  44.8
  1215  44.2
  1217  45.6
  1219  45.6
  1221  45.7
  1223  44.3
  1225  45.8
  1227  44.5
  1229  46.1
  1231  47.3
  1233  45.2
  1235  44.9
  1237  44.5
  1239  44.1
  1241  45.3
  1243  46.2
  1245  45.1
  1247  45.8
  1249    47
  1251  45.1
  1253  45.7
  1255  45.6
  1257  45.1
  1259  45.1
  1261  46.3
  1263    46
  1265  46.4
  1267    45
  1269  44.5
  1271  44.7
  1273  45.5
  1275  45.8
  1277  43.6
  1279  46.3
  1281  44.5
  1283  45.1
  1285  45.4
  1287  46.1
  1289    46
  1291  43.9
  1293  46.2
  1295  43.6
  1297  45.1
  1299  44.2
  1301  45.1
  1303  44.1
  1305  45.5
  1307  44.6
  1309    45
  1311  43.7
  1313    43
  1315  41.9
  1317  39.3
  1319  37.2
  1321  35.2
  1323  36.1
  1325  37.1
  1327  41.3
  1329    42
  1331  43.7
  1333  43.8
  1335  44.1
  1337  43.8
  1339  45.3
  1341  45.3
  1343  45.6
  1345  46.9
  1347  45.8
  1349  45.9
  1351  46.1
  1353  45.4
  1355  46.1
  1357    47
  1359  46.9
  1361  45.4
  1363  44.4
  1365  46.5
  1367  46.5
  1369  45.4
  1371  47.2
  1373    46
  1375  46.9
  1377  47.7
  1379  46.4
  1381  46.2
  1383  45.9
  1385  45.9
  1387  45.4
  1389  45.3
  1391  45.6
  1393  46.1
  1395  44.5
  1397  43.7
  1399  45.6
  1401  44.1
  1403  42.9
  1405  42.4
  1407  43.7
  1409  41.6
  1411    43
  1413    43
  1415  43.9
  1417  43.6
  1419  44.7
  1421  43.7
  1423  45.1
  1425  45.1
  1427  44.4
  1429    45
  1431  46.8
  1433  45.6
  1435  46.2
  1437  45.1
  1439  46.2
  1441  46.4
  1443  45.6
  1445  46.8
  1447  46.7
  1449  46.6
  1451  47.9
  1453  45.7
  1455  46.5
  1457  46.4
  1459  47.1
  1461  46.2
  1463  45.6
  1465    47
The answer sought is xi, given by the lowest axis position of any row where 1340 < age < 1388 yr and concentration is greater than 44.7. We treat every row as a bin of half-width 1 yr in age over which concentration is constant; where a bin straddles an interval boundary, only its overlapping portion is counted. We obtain 1341 yr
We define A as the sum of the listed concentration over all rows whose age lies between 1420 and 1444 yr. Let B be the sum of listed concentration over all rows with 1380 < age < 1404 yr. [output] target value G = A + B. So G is 1086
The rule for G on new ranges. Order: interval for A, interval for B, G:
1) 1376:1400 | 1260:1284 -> 1092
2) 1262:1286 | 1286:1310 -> 1082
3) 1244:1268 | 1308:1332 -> 1034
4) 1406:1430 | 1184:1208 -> 1030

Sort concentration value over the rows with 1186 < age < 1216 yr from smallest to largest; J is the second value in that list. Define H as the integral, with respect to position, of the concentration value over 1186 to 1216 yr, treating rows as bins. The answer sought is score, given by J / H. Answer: 0.0290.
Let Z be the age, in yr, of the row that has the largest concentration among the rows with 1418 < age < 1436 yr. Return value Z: 1431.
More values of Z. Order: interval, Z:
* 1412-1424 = 1423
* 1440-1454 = 1451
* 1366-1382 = 1377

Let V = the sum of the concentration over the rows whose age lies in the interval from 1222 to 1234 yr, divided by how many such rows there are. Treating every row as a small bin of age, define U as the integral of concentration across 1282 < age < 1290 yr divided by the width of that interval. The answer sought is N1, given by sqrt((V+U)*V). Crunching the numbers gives 64.4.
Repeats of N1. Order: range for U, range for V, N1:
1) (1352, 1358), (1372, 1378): 66.0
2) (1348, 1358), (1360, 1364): 63.9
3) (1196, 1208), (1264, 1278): 63.2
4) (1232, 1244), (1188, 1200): 58.1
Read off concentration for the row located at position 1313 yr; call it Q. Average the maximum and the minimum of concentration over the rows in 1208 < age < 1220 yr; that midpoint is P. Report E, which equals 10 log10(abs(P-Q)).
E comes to 3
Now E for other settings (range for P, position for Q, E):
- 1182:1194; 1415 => 6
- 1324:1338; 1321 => 7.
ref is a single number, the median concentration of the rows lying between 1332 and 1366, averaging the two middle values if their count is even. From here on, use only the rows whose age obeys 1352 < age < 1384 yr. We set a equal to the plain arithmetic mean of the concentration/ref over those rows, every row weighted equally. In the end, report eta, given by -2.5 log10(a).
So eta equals -0.015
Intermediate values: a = 1.01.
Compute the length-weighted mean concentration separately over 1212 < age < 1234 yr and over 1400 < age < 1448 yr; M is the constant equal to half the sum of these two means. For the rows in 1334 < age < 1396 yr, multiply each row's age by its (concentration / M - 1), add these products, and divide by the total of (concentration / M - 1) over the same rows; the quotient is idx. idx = 1369.0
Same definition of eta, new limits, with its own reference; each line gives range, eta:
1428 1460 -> -0.016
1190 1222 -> 0.061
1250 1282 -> 0.007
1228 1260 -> 0.002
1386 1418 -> 0.038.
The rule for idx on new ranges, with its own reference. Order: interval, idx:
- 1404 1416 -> 1409.5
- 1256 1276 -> 1264.9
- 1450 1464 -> 1456.0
